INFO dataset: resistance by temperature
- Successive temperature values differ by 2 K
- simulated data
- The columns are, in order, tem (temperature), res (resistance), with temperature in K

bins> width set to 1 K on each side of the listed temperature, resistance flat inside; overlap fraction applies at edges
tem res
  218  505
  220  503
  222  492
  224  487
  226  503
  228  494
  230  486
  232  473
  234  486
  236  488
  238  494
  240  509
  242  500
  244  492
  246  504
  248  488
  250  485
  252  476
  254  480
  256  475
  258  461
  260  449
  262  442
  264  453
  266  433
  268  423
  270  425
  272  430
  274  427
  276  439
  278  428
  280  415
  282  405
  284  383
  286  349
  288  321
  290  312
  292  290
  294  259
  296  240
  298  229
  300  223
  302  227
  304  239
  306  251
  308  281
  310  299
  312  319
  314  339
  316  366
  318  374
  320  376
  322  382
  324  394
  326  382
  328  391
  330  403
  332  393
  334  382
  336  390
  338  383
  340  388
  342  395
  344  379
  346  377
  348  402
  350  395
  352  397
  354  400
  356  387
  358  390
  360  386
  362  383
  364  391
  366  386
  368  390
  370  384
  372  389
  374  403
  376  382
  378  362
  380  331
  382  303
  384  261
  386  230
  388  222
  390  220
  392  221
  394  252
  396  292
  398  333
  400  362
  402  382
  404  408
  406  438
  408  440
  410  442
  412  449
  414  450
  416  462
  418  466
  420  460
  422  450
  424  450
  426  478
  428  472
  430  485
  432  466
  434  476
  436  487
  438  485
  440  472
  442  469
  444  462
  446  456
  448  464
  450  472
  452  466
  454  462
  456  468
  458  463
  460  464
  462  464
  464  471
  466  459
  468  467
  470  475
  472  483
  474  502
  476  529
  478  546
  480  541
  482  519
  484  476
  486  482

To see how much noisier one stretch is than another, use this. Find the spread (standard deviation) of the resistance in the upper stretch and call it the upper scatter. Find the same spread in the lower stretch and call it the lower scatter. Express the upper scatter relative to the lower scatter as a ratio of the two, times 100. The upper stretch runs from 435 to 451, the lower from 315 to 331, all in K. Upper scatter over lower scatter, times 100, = 90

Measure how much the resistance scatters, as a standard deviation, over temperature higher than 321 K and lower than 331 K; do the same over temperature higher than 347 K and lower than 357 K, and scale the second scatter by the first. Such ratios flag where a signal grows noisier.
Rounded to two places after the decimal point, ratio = 0.66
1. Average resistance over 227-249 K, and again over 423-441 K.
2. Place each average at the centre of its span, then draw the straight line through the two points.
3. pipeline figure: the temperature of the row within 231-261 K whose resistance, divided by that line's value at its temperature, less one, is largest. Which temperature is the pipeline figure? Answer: 240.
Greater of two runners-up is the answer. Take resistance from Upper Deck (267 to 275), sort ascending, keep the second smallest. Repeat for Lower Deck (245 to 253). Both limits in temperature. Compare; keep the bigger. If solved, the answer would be 485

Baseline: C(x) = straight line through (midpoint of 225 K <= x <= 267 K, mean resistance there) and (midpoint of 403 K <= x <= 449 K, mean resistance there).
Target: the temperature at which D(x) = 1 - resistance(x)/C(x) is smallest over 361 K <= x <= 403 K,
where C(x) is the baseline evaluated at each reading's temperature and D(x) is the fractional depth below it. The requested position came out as 374 K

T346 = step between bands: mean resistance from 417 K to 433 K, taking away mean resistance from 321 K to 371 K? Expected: 77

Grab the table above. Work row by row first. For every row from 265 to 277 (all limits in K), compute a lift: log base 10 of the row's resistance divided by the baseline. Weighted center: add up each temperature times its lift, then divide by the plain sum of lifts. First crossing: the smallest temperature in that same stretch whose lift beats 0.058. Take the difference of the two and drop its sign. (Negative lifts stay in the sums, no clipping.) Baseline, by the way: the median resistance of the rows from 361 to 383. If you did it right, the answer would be 4.8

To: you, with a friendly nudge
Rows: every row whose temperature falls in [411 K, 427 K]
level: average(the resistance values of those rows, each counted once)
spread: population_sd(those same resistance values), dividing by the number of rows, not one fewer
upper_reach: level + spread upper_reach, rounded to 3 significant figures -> 468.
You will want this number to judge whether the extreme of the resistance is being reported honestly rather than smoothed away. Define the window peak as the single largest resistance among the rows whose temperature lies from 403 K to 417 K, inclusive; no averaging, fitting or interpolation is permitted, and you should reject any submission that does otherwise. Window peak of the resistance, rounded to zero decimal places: 462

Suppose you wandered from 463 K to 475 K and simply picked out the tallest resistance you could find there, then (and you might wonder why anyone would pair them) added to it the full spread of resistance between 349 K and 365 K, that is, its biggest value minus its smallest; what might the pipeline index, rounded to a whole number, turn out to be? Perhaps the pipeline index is 519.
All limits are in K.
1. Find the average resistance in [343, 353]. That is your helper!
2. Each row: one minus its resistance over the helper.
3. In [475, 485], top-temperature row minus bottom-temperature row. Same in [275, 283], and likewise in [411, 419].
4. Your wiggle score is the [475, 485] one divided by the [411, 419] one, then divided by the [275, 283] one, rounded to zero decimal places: -36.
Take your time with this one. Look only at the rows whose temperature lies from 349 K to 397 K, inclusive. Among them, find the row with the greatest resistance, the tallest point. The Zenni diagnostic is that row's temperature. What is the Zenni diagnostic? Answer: 374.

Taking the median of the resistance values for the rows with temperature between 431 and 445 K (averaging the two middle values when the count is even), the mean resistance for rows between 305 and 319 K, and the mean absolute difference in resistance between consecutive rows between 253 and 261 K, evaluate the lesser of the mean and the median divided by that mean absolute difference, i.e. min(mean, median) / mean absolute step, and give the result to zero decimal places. 31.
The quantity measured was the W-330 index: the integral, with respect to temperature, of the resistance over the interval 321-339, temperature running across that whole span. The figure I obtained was 7000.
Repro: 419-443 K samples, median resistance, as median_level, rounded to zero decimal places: 472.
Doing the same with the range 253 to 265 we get 457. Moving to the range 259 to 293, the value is 425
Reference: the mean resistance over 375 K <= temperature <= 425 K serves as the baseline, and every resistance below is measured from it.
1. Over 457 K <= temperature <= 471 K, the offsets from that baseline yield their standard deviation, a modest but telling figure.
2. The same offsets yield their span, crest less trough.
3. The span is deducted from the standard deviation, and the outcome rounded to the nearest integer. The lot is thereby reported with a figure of -11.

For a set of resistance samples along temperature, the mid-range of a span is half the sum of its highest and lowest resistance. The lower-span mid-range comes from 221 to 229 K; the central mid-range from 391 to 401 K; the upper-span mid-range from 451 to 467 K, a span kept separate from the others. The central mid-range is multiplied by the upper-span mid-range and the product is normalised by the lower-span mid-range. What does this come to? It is 274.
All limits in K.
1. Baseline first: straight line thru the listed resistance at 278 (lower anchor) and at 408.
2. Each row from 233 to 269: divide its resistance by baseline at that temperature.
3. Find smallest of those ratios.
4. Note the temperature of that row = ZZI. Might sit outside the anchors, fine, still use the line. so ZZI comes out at 268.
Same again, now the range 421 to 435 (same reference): 424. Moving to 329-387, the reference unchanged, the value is 386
